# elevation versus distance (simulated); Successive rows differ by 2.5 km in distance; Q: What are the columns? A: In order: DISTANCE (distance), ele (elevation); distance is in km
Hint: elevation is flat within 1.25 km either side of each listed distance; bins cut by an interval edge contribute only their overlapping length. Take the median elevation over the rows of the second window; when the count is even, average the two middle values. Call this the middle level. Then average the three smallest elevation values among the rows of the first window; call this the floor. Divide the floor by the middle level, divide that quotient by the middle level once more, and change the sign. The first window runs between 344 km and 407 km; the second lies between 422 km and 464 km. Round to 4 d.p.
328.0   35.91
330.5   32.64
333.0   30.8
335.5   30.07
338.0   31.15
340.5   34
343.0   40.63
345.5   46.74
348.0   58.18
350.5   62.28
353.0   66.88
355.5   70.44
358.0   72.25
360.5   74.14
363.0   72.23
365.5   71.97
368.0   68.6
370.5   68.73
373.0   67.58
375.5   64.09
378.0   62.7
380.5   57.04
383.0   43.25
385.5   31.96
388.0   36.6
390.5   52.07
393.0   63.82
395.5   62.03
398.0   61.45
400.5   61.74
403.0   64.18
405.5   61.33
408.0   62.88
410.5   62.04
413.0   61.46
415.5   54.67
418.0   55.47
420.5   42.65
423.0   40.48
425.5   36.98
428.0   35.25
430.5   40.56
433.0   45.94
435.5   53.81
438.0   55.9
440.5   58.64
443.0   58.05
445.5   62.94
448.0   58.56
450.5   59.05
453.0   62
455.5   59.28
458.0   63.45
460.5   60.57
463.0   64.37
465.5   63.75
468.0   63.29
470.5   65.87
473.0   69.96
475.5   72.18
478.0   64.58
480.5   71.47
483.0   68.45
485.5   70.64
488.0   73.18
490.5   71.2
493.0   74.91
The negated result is -0.0109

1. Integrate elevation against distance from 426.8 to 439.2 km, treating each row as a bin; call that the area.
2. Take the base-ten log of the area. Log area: 2.76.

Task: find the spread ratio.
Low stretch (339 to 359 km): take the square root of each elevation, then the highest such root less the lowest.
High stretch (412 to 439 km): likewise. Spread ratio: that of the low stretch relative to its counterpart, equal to 1.4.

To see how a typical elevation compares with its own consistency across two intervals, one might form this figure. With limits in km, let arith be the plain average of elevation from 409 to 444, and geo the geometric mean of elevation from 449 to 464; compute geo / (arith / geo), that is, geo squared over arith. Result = 75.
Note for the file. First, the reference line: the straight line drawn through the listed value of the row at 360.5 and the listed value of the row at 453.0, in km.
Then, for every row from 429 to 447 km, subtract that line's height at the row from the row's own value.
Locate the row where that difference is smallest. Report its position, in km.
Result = 430.5 km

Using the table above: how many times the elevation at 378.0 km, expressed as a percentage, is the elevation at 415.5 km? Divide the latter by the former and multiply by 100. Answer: 87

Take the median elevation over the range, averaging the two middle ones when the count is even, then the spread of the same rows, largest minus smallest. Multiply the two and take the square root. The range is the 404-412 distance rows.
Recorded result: 10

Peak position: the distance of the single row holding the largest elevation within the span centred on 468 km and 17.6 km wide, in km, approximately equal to 475.5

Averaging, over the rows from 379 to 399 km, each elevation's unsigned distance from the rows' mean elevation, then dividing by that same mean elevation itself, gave 0.20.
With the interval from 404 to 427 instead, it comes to 0.16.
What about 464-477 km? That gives 0.05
